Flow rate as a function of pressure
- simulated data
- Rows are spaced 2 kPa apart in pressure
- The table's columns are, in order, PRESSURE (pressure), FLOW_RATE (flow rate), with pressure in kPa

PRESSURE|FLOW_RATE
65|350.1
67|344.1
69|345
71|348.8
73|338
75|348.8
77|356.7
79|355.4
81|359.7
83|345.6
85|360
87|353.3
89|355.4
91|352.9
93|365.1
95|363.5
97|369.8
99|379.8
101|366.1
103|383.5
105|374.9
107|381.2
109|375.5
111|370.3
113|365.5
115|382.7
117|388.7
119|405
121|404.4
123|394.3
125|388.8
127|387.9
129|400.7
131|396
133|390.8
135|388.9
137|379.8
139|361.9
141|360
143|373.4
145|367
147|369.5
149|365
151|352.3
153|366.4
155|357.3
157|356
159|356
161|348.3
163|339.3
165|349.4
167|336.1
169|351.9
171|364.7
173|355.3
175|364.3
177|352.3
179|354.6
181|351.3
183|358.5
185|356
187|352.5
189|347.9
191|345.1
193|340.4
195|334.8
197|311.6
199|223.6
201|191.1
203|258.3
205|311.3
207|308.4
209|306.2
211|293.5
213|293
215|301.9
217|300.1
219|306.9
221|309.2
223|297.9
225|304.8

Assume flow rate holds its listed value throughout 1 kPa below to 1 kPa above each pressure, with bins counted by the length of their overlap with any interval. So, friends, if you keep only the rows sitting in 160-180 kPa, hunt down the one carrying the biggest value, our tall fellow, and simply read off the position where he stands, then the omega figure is 171 kPa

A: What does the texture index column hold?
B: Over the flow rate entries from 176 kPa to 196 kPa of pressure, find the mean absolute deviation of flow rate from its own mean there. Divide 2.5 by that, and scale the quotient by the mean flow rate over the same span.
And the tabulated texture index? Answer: 150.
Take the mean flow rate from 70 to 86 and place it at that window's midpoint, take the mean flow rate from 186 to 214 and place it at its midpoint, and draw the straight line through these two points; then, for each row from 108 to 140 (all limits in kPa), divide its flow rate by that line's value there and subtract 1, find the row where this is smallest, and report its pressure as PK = 113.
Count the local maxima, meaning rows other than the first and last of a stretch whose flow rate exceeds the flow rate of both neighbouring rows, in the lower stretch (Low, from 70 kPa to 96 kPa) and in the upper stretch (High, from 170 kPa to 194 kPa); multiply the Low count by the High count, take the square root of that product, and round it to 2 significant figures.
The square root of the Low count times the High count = 3.9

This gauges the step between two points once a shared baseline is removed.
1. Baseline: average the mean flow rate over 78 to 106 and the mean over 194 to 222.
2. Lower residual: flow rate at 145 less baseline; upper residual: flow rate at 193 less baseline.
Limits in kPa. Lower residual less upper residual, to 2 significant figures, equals 27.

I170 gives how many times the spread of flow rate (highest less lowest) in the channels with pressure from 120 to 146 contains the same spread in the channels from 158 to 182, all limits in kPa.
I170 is 1.6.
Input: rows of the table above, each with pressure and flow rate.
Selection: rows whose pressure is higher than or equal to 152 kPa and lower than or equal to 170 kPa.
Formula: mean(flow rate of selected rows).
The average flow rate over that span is 351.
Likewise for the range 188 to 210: 298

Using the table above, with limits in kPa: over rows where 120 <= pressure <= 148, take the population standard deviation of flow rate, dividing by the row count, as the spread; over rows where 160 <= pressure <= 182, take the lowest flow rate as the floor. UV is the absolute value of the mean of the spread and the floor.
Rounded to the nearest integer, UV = 175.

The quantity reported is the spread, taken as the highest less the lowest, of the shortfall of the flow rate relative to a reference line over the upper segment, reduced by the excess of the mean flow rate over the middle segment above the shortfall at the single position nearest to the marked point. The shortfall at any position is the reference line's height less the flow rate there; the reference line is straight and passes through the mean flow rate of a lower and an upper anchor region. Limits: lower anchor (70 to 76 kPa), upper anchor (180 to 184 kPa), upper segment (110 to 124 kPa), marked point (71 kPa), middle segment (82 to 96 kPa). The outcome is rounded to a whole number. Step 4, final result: -321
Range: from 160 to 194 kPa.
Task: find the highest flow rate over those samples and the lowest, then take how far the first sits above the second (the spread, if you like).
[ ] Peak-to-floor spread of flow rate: 29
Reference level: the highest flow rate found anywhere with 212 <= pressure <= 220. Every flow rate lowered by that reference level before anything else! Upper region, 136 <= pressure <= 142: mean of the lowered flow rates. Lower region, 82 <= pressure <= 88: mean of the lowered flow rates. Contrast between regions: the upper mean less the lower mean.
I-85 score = 14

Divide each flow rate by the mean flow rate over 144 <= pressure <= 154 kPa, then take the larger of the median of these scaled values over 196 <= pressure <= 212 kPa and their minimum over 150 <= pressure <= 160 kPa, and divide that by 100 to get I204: 0.0097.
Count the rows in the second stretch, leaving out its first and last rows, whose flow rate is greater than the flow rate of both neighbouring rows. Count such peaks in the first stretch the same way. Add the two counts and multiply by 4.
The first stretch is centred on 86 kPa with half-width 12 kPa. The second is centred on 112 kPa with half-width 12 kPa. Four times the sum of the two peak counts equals 32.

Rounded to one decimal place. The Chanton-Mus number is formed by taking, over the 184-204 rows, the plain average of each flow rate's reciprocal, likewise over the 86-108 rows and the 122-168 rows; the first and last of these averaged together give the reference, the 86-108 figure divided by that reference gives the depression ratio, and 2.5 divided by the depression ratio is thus 2.8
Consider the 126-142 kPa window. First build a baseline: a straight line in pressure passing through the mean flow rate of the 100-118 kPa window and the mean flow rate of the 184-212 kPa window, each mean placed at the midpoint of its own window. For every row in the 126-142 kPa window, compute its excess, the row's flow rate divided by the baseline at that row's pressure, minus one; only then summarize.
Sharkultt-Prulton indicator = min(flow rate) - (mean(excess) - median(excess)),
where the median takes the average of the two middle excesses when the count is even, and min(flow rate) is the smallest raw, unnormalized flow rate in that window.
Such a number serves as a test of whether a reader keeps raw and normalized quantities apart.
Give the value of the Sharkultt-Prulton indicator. 360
